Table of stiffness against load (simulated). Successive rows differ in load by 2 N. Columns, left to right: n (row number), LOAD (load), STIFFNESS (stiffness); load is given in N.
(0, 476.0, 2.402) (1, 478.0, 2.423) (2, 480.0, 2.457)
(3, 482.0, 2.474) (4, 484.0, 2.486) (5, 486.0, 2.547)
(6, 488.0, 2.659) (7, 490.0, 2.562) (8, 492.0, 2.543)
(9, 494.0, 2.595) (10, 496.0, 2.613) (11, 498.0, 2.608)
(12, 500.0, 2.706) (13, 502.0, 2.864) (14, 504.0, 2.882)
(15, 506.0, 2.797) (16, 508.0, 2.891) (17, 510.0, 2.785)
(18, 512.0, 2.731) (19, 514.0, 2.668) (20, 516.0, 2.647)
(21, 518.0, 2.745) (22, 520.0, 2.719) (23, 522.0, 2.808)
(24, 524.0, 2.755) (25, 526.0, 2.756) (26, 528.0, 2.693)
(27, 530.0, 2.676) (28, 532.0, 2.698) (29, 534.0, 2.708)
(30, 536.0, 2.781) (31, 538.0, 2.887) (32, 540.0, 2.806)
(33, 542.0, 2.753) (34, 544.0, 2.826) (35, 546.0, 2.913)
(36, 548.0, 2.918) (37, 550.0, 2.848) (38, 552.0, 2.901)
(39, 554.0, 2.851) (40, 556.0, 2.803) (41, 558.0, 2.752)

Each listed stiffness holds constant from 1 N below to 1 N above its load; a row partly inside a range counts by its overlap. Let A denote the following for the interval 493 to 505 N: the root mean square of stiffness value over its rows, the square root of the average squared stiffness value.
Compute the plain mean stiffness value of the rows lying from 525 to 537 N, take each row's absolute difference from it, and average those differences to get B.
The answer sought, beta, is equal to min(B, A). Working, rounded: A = 2.71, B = 0.0332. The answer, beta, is 0.033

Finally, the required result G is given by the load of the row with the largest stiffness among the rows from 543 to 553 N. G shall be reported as 548.0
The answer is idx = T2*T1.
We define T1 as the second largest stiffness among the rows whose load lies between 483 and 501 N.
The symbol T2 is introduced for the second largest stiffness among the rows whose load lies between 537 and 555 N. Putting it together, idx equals 7.75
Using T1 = 2.659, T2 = 2.913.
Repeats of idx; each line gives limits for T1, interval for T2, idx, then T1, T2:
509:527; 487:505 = 7.98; 2.785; 2.864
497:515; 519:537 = 8.01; 2.882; 2.781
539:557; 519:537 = 8.10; 2.913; 2.781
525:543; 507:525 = 7.88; 2.806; 2.808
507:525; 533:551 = 8.18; 2.808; 2.913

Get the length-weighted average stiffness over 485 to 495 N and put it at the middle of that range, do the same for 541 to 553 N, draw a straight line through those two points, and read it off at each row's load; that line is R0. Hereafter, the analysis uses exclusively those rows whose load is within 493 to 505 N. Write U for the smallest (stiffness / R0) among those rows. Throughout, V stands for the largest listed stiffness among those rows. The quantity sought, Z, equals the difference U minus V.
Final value -1.89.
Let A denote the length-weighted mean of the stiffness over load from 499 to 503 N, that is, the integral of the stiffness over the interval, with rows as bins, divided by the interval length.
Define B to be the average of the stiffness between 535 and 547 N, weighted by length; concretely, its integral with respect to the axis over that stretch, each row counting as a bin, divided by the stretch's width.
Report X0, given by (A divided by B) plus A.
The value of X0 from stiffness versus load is 3.77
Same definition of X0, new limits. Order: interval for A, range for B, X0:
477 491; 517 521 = 3.44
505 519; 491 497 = 3.82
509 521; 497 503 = 3.71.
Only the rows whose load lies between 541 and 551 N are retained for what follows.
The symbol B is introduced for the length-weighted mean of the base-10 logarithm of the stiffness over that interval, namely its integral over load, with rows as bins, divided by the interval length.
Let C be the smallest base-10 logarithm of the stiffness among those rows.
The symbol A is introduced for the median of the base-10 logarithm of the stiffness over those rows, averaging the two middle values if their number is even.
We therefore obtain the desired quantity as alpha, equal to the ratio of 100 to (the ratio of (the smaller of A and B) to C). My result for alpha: 96.8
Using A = 0.45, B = 0.455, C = 0.440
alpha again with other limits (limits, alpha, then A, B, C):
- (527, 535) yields 99.3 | 0.43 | 0.430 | 0.427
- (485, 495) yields 99.2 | 0.41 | 0.412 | 0.405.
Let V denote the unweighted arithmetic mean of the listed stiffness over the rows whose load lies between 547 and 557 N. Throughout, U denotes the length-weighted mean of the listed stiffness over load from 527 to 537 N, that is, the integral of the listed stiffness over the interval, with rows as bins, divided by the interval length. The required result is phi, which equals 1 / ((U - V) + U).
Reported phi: 0.39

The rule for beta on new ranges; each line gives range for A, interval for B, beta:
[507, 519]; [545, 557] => 0.038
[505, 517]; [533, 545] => 0.046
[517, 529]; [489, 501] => 0.038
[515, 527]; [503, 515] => 0.064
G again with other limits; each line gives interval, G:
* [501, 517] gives 508.0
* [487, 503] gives 502.0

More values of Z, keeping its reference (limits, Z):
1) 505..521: -1.91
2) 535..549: -1.95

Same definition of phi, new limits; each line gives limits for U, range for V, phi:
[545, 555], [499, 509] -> 0.34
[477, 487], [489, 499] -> 0.42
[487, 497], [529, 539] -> 0.41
